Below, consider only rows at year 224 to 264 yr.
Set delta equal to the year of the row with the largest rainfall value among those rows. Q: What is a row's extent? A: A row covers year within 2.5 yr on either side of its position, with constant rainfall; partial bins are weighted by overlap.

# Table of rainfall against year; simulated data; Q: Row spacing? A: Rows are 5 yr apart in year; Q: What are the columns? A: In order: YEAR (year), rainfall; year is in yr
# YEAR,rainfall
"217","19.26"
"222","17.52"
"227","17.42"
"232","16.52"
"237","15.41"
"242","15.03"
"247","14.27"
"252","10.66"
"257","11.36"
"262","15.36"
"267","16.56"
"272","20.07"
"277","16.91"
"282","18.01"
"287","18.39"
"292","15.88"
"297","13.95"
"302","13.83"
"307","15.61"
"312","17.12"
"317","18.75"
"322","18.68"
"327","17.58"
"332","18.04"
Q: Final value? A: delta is 227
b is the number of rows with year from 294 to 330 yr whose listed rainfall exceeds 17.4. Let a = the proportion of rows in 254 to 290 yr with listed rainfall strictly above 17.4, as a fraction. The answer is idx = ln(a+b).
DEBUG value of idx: 1.2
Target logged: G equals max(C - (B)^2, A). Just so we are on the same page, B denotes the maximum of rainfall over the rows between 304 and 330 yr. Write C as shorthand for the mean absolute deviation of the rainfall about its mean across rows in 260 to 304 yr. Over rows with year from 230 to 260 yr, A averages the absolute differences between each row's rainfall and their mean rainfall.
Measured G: 1.9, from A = 1.9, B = 18.75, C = 1.6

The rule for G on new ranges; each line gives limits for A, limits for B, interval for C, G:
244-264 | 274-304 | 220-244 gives 1.9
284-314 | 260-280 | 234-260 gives 1.3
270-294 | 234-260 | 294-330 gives 1.2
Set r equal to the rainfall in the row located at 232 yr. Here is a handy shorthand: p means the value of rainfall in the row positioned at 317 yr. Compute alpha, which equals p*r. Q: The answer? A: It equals 310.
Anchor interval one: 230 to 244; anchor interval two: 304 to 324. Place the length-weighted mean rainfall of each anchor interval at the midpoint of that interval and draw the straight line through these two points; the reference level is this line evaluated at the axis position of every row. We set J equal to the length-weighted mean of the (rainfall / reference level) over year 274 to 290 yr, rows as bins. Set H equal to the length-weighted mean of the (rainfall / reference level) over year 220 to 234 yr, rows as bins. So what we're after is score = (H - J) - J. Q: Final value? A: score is -1.02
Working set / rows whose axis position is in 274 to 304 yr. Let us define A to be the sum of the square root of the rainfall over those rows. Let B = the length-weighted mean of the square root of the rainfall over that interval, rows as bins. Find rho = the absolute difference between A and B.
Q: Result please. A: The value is 20.1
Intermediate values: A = 24.1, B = 4.03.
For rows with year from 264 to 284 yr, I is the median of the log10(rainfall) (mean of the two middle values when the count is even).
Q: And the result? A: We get 1.24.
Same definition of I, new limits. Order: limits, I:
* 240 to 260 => 1.10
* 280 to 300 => 1.23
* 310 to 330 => 1.26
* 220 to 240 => 1.23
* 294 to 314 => 1.17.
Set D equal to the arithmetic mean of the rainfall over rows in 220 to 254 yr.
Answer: 15.3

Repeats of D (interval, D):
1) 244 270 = 13.6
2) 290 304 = 14.6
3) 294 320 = 15.9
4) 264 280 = 17.8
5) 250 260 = 11.0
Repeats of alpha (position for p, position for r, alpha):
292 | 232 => 262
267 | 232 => 274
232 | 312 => 283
